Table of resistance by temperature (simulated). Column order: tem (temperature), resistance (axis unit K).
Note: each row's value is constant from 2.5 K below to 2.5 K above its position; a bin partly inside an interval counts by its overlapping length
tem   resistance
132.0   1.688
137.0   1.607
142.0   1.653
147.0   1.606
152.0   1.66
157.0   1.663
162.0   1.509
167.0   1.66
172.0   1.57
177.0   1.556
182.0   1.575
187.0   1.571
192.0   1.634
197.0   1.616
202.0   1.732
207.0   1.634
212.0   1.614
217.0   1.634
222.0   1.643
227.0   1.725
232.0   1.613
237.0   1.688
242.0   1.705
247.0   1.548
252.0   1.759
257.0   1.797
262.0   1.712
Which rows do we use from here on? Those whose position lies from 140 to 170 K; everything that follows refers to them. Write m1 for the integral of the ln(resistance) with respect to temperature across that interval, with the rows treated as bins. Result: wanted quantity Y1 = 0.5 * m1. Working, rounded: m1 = 14.5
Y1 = 7.3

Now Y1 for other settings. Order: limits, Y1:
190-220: 7.5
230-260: 7.8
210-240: 7.5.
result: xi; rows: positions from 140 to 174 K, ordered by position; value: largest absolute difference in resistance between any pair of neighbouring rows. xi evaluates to 0.154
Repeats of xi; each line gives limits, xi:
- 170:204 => 0.116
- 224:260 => 0.211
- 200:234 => 0.112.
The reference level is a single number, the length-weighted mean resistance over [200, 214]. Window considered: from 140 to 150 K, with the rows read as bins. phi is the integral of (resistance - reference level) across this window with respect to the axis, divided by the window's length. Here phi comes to -0.029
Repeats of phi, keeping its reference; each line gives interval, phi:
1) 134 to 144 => -0.027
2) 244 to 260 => 0.043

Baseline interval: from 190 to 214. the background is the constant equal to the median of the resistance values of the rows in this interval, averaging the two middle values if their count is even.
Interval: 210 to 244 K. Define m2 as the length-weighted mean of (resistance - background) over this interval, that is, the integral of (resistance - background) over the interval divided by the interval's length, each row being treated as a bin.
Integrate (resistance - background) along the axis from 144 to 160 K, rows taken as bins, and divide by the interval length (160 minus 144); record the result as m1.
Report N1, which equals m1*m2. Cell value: 0.0001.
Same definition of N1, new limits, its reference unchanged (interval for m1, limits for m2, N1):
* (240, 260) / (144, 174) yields -0.0015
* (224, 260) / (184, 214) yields -0.0001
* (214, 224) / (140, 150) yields 0.0000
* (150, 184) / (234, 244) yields -0.0021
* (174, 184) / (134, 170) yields 0.0008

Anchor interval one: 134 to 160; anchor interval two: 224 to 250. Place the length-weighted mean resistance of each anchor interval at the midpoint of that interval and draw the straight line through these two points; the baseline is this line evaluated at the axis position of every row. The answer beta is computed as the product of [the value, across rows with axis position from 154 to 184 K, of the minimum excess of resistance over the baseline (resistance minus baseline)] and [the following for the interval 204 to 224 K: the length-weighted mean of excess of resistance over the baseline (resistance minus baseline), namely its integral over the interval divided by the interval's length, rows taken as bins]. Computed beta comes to 0.002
